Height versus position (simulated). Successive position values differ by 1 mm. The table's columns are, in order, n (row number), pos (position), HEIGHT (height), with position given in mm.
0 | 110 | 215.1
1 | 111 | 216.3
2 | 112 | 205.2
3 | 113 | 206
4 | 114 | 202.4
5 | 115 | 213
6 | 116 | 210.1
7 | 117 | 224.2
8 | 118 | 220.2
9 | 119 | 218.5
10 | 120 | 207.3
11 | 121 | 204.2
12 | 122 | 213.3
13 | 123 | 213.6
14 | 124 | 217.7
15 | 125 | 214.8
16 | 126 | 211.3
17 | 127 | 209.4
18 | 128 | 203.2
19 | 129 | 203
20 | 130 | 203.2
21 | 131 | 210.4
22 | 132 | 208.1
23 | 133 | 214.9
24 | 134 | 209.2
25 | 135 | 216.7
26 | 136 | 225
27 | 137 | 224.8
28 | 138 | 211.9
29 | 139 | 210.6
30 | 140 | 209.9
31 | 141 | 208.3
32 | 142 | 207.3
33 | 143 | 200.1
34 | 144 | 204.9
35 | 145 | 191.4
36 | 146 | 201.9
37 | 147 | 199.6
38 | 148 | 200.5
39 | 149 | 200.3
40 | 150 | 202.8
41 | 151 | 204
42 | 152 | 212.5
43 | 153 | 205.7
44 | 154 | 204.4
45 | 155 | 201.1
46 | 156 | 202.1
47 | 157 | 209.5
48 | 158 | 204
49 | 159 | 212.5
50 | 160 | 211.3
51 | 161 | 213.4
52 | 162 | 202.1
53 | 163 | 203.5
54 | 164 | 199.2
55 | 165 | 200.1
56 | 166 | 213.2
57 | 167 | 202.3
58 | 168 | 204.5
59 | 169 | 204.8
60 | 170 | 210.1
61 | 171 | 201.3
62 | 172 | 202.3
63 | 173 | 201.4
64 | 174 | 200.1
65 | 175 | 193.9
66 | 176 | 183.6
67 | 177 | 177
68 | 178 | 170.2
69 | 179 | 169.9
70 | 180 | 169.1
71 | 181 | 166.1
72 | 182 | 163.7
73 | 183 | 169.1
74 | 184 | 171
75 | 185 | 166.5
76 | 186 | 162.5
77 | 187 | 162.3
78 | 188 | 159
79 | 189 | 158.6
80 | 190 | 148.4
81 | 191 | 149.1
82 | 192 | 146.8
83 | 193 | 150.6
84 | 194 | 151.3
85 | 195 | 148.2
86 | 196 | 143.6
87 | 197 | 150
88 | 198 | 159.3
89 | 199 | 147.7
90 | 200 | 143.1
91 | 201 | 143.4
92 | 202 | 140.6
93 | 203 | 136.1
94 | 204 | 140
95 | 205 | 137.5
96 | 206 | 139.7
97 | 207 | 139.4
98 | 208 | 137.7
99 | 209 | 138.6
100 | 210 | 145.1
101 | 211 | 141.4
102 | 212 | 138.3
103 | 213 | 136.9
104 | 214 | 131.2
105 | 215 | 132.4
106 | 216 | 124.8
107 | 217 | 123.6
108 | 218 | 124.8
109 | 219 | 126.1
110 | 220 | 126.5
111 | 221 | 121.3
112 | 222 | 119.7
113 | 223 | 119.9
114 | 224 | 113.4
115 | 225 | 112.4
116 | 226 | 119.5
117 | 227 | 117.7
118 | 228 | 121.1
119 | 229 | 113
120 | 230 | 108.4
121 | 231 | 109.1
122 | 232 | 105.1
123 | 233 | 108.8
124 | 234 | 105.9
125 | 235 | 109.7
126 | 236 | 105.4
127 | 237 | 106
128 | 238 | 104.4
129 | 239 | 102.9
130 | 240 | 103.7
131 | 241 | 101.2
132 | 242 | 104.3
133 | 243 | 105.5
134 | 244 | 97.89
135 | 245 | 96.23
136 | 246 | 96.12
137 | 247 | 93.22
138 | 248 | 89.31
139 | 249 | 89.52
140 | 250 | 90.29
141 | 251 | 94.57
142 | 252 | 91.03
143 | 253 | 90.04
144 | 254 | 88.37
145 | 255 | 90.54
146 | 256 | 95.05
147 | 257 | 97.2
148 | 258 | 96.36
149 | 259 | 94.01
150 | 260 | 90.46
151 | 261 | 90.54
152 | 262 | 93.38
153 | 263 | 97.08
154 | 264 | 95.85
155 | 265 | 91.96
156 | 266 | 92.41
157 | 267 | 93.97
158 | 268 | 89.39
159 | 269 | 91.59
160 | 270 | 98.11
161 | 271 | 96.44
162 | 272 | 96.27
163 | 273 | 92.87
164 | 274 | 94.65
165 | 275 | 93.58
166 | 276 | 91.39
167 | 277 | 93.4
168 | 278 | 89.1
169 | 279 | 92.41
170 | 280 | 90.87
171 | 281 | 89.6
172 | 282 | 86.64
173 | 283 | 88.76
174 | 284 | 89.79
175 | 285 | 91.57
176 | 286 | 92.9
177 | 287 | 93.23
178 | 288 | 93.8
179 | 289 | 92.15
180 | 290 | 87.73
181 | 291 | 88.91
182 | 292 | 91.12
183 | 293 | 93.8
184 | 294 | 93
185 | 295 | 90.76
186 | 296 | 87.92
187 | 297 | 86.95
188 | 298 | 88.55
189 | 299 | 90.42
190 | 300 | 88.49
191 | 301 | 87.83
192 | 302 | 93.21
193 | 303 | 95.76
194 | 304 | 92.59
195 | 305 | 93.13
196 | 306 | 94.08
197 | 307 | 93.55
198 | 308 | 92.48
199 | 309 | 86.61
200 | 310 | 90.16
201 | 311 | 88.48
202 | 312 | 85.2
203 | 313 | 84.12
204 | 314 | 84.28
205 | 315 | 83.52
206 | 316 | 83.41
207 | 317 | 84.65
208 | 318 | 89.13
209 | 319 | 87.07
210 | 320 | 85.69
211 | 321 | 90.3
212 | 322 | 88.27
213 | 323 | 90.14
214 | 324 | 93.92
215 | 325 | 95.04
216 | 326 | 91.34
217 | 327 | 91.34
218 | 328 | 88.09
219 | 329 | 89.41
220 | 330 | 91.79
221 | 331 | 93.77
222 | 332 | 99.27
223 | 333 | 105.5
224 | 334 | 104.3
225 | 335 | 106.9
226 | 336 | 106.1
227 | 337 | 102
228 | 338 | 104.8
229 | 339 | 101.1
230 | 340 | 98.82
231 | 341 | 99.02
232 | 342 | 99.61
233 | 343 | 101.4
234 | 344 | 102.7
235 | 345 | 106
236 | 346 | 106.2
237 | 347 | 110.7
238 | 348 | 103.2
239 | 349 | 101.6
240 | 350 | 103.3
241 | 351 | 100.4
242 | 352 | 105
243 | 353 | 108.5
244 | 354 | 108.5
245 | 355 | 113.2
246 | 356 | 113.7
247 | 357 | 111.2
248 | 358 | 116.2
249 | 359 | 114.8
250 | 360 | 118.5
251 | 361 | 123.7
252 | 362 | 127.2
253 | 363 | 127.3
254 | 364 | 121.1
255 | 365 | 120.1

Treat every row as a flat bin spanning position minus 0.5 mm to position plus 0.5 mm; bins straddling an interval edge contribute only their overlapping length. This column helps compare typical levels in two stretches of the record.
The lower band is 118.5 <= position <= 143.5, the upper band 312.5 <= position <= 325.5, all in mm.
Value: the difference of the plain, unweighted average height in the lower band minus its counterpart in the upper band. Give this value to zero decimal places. 123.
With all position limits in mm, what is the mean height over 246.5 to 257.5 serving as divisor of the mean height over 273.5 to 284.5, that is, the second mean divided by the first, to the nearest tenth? 1.0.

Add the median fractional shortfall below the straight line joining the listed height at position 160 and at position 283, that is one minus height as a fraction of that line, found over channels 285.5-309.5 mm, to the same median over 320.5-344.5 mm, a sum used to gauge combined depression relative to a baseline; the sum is -1.8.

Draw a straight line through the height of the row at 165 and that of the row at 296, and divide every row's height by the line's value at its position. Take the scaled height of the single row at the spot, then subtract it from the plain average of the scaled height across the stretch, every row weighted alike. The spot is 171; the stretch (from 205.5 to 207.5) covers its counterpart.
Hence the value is -0.18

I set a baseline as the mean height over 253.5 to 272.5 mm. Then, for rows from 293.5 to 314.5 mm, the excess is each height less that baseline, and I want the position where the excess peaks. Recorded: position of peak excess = 303 mm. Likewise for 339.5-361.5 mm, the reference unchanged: 361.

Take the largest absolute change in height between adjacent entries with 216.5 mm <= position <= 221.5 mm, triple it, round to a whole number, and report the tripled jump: 16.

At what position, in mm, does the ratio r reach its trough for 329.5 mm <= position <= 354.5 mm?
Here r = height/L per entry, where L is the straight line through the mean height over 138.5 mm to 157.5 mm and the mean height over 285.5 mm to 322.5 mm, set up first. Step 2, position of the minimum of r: 330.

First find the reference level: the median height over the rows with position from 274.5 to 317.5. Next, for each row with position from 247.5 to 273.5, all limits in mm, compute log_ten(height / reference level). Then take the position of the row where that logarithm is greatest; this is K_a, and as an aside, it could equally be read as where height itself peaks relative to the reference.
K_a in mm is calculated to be 270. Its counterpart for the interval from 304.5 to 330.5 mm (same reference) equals 325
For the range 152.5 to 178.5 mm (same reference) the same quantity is 161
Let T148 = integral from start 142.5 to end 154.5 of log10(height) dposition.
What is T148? 27.7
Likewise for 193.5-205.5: 25.9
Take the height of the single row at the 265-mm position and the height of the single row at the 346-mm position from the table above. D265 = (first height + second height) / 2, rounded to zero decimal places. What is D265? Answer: 99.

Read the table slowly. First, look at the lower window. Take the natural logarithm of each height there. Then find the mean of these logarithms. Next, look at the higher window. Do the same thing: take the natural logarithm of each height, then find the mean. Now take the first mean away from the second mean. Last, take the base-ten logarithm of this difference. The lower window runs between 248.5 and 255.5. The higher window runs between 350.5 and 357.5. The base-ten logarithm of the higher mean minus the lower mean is -0.74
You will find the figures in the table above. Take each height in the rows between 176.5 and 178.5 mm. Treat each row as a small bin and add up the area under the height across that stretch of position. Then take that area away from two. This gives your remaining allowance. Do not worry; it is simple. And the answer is -345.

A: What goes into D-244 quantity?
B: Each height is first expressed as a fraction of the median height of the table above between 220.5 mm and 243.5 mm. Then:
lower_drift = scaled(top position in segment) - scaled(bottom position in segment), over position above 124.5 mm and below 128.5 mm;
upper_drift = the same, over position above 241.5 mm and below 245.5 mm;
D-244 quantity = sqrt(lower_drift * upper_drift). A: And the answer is 0.089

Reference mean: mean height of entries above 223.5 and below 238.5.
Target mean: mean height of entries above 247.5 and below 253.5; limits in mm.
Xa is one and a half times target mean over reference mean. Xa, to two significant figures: 1.2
